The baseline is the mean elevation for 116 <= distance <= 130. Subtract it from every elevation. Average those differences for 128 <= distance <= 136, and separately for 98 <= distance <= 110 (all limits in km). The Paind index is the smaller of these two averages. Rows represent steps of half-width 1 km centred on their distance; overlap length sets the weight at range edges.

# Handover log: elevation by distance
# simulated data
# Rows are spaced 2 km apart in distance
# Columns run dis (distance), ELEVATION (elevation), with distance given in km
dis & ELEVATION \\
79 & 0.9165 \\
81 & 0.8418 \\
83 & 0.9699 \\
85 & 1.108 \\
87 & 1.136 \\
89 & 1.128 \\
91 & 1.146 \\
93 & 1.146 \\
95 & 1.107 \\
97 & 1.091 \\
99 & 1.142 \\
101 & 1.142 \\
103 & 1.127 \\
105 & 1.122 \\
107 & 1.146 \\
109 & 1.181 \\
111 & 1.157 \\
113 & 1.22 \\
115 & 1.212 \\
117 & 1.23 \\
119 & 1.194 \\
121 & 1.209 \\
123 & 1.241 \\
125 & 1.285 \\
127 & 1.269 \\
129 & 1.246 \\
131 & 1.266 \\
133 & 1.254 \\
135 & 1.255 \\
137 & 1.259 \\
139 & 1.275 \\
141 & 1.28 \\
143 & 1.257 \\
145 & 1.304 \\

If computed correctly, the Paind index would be -0.10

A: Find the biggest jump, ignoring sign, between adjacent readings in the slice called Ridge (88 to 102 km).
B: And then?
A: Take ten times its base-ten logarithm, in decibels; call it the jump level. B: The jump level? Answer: -12.9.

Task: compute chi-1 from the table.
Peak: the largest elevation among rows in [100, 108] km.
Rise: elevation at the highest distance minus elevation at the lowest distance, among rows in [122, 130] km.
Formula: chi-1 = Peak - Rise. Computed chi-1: 1.14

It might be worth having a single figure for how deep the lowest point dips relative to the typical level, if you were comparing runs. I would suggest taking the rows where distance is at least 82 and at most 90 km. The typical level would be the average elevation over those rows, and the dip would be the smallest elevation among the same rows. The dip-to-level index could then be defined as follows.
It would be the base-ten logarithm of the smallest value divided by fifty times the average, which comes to -1.75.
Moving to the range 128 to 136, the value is -1.70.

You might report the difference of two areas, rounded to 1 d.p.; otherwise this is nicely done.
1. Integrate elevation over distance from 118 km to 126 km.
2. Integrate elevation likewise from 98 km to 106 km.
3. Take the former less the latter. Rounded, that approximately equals 0.8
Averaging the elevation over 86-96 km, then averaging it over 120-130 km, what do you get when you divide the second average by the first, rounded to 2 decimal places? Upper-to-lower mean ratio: 1.10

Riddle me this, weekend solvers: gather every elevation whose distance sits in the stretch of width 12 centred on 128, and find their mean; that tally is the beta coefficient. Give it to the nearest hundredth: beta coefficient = 1.26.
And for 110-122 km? 1.20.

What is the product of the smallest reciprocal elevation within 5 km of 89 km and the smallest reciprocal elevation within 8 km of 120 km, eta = 0.68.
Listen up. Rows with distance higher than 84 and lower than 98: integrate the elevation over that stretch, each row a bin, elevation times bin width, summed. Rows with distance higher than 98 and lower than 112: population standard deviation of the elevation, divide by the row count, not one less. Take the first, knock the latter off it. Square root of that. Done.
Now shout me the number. 3.96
